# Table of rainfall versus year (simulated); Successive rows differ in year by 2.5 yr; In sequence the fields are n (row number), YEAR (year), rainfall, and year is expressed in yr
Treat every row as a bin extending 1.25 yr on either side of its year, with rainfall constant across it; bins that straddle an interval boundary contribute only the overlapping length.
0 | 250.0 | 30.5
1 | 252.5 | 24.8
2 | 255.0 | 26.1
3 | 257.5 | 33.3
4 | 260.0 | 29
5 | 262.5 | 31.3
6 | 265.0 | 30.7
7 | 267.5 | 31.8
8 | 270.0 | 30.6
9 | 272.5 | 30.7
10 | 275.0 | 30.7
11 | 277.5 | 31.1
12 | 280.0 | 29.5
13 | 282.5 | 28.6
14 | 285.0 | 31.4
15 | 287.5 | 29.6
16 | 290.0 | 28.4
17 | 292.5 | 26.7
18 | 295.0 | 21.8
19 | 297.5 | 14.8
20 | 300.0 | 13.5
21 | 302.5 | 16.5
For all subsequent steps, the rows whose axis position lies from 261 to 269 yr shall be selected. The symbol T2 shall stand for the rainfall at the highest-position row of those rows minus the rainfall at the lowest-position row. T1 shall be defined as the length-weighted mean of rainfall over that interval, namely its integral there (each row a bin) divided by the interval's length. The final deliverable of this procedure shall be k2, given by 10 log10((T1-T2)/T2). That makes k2 17.9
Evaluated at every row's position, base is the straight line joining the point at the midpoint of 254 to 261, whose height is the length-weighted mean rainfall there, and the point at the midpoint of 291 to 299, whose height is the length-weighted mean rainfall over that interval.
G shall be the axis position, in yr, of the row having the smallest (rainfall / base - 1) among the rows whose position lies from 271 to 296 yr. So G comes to 295.0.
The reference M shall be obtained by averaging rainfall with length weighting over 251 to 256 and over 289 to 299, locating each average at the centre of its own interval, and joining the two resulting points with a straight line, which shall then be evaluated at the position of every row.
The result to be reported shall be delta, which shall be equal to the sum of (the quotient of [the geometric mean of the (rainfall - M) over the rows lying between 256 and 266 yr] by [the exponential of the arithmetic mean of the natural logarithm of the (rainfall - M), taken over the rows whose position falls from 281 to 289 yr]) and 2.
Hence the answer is 2.89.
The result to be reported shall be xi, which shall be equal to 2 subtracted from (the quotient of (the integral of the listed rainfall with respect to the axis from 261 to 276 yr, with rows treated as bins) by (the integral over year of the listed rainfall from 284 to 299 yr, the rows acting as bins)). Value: -0.77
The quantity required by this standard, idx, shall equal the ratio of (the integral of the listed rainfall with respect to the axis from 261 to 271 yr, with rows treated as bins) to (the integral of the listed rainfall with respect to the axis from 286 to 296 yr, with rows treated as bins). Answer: 1.16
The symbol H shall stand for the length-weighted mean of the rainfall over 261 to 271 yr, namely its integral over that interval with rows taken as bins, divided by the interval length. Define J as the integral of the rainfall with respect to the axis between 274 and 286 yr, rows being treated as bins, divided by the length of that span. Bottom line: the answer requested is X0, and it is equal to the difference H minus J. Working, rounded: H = 31.1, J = 30.2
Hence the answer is 0.8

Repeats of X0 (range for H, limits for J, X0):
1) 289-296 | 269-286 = -4.7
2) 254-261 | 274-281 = -0.9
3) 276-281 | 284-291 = 0.6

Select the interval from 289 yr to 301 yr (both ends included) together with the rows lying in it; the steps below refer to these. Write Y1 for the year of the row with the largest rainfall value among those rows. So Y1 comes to 290.0 yr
